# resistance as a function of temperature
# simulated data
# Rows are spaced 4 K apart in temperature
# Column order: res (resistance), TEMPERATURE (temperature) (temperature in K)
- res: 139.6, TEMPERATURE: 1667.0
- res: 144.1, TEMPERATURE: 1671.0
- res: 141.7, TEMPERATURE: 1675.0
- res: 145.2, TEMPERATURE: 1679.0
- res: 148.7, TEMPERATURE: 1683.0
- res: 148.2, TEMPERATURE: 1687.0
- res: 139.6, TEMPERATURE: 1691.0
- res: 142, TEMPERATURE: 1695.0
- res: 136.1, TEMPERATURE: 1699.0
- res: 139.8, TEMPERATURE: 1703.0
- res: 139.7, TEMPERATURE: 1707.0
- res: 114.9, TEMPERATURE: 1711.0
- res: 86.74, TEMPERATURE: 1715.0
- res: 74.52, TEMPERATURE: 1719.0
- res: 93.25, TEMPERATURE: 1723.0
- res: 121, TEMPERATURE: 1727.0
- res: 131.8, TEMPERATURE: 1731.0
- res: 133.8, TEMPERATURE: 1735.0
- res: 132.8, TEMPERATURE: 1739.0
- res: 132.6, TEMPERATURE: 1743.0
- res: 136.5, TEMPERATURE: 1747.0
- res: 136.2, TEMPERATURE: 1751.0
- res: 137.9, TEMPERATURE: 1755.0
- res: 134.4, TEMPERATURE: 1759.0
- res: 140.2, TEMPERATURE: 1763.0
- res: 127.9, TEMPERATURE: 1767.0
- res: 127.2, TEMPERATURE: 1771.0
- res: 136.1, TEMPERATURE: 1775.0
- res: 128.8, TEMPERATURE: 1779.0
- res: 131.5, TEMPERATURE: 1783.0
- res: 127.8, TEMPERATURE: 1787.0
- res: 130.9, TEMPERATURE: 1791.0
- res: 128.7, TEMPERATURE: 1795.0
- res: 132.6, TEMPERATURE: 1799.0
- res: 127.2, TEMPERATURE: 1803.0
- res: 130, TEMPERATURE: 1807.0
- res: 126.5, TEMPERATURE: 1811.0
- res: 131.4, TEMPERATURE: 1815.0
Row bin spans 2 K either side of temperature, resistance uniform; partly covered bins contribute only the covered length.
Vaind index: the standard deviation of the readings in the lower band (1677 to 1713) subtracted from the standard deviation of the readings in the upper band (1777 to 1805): -8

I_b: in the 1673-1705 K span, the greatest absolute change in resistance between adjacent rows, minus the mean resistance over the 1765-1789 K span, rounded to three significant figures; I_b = -121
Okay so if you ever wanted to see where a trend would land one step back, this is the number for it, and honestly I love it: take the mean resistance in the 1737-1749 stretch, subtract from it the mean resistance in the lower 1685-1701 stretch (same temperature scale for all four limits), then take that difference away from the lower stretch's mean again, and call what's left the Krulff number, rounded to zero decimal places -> 149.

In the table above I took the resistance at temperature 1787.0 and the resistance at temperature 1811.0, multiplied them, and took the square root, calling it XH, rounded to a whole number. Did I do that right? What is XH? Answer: 127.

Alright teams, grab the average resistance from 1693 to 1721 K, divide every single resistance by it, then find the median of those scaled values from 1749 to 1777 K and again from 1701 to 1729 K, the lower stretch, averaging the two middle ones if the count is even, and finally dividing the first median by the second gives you 1.18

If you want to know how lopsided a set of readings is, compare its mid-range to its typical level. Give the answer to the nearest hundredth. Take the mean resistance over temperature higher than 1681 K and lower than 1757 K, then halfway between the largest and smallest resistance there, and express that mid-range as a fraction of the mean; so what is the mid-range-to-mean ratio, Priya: 0.87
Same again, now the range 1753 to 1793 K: 1.01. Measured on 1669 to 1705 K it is 1.00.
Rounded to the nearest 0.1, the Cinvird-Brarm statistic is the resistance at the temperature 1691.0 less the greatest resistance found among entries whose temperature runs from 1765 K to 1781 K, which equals 3.5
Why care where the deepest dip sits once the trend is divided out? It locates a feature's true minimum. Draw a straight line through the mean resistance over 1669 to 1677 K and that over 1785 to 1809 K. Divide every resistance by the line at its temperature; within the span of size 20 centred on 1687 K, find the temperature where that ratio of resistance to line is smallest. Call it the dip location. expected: 1691.0 K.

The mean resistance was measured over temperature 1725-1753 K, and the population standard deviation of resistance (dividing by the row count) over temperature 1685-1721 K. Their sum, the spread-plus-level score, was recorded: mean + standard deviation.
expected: 157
